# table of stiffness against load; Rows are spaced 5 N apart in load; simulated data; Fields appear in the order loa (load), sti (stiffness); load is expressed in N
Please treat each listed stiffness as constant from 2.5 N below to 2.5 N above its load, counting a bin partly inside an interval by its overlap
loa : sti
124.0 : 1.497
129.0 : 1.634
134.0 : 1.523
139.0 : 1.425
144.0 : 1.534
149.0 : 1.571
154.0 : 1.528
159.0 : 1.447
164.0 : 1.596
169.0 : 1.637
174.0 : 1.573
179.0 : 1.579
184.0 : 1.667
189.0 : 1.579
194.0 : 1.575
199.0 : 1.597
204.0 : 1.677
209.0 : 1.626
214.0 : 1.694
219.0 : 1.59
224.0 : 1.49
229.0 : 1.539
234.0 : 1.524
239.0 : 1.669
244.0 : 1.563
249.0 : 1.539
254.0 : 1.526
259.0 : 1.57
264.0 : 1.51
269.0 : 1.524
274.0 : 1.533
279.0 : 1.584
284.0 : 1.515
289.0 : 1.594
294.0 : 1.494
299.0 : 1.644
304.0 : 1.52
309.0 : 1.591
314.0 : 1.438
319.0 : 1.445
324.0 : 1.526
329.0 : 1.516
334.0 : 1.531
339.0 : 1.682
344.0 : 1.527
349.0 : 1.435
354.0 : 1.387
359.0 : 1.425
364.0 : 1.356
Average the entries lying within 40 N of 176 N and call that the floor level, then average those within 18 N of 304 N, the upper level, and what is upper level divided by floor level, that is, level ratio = 0.969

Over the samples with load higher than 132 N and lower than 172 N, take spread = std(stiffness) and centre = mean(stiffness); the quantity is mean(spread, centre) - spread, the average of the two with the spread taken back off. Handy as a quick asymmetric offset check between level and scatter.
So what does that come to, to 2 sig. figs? 0.73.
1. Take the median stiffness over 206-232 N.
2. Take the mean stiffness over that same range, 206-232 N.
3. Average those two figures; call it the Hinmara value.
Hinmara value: 1.59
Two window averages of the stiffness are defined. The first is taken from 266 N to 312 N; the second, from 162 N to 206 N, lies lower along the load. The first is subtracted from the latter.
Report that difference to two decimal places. 0.05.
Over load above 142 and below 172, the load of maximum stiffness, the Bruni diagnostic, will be 169.0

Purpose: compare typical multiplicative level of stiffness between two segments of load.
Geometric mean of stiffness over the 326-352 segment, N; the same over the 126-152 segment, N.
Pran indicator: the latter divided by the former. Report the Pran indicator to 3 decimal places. 1.000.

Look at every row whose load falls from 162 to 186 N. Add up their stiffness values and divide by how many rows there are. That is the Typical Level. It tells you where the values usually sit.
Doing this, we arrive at 1.61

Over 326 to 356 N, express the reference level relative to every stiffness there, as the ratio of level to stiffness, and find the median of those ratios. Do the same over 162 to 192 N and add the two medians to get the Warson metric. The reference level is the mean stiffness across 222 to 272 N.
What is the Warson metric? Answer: 1.99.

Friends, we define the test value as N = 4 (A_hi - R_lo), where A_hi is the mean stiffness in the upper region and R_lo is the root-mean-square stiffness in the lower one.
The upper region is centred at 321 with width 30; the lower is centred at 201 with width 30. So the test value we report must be -0.47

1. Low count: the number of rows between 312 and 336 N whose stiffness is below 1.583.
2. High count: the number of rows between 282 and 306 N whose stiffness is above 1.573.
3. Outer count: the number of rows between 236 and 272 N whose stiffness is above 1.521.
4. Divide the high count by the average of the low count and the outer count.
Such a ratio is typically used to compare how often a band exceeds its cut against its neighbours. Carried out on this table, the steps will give 0.4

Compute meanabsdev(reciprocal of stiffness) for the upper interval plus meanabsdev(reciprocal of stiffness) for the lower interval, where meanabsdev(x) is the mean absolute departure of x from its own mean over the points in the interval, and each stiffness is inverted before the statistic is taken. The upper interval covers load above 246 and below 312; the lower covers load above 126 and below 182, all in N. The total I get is 0.037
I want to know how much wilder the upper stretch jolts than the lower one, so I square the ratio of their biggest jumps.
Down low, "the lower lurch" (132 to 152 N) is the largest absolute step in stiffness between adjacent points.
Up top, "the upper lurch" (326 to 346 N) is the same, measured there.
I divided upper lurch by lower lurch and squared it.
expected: 2.0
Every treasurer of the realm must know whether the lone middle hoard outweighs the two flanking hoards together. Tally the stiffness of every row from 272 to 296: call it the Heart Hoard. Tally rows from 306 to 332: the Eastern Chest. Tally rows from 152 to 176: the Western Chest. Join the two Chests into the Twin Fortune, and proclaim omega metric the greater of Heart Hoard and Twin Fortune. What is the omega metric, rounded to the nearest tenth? 15.3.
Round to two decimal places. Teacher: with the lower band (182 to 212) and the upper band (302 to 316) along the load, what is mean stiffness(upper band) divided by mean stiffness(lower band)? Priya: 0.94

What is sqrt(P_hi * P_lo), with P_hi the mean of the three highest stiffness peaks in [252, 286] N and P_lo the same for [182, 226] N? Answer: 1.62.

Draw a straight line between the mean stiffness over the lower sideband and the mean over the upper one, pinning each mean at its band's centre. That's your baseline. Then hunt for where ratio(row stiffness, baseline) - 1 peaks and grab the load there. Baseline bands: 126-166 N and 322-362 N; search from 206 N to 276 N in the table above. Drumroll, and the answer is 214.0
